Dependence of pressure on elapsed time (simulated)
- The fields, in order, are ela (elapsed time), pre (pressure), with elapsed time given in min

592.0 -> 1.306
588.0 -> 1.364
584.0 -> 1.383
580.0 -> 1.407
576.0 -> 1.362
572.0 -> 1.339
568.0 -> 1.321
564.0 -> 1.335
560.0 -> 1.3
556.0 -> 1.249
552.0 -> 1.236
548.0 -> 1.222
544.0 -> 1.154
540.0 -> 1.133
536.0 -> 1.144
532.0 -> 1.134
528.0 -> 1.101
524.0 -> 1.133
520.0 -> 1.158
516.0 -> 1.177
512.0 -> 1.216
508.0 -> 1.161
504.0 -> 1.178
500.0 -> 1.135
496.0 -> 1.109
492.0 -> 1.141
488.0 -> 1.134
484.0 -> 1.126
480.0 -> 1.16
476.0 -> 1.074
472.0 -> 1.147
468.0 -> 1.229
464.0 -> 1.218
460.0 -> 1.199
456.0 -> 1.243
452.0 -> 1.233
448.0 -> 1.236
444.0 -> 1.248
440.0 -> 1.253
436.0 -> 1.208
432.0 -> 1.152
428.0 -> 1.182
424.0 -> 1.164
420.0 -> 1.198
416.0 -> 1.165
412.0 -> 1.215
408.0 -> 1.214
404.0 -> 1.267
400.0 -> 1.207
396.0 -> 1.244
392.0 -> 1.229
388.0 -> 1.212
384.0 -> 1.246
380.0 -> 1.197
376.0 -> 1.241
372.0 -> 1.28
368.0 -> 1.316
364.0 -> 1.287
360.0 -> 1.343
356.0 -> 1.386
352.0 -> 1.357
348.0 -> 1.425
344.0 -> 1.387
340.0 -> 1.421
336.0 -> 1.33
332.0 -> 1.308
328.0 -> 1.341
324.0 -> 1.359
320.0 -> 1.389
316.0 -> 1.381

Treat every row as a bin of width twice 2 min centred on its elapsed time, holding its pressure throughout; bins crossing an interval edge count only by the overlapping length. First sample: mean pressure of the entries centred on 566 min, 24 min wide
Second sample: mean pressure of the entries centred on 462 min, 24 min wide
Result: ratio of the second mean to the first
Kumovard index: 0.92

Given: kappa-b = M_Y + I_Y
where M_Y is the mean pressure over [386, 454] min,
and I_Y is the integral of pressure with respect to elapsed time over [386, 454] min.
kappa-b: 83.7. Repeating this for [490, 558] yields 80.3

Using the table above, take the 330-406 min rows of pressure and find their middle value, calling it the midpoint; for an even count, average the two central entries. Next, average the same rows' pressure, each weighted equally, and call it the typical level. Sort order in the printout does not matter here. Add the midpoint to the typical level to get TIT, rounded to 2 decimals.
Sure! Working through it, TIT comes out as 2.59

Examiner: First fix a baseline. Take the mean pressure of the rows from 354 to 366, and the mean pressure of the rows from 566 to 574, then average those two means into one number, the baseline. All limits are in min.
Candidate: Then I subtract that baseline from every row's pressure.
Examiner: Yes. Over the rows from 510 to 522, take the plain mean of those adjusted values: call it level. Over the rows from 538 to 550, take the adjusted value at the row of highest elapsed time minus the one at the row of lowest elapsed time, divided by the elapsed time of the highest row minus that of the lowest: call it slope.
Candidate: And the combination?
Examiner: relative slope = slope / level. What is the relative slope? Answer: -0.07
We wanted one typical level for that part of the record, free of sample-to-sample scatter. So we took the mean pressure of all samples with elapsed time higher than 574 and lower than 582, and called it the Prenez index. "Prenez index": 1.38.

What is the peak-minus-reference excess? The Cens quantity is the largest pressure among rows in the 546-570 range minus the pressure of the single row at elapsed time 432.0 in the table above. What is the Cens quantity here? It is 0.183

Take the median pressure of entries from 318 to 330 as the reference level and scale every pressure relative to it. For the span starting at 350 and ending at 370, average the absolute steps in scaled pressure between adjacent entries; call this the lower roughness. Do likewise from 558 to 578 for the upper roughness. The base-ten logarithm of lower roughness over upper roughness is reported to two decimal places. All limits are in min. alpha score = 0.24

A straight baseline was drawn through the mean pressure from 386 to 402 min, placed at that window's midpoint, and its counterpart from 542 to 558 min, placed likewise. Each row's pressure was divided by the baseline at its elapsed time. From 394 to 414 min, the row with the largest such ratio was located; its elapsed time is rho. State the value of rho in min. 404.0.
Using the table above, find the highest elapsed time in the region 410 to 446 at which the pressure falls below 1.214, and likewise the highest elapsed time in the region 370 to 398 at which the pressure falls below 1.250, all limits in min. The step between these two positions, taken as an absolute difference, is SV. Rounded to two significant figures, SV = 40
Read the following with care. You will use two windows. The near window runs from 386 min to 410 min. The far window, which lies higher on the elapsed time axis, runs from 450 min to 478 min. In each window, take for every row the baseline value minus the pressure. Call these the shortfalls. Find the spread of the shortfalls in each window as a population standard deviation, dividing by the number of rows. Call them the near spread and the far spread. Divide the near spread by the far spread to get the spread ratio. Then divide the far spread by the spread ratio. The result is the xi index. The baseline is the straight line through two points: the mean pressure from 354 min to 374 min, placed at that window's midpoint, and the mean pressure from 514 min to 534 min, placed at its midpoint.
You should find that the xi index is 0.10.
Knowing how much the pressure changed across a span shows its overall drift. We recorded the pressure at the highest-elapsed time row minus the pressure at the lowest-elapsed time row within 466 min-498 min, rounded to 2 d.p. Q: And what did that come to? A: -0.12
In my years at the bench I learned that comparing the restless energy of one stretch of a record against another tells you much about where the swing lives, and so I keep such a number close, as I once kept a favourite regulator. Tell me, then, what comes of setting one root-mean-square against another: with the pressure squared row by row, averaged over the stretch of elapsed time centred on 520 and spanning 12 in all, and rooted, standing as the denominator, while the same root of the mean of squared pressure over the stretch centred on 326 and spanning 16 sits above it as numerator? 1.17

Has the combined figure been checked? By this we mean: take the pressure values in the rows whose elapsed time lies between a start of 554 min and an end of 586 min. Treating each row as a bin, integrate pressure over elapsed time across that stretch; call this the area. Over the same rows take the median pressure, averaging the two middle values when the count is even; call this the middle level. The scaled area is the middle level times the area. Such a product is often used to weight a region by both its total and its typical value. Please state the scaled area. 57.2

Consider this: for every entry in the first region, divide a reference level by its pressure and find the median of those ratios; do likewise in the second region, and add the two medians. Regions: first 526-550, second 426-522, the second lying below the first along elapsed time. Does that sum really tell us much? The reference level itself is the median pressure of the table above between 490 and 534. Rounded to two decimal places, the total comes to 1.97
